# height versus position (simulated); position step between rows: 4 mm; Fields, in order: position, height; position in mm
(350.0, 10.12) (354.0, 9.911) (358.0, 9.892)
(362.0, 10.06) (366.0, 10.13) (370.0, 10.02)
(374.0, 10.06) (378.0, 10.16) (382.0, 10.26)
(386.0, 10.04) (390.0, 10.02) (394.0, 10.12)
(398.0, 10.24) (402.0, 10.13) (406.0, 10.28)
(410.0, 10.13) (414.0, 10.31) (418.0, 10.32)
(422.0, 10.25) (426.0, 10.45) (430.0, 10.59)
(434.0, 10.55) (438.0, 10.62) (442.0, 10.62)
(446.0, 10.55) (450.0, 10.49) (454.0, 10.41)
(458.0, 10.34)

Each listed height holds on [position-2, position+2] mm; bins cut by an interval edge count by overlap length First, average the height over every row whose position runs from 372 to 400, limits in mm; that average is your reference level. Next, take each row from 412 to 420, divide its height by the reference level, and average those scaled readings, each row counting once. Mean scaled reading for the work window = 1.018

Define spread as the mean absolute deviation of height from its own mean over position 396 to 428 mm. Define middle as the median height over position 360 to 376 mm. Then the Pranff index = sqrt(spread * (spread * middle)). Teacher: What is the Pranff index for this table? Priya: 0.24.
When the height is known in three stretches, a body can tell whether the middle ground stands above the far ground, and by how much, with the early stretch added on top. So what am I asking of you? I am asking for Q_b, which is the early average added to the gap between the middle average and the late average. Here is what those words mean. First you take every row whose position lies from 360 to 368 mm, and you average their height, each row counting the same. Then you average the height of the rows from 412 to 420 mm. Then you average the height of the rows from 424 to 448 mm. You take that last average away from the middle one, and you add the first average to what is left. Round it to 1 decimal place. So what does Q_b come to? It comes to 9.8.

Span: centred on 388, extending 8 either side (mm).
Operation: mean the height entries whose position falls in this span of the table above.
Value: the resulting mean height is 10.1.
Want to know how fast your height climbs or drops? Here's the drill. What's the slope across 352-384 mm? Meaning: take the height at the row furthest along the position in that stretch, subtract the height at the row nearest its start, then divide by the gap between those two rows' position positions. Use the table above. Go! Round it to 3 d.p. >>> 0.012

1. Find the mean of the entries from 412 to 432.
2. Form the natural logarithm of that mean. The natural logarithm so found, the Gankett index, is 2.34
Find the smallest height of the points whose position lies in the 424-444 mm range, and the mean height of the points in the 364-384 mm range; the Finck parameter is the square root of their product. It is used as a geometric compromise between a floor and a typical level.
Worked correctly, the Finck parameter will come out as 10.3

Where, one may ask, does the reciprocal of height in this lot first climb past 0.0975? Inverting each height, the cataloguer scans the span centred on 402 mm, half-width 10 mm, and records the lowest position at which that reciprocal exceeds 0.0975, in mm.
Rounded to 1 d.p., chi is 394.0 mm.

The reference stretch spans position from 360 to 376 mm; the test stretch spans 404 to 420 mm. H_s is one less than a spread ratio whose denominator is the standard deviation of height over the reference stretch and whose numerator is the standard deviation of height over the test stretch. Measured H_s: 0.93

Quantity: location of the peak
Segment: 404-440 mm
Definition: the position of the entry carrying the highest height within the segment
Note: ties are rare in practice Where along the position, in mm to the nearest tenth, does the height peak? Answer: 438.0 mm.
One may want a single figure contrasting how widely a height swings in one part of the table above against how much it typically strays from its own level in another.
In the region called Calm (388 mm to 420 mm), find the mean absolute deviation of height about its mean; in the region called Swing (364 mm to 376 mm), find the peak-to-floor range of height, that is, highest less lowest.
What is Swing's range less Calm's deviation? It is 0.02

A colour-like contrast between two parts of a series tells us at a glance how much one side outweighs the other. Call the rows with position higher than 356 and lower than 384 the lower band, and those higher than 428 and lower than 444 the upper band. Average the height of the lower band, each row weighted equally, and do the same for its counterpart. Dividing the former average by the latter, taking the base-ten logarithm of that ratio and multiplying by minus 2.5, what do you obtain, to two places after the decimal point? 0.05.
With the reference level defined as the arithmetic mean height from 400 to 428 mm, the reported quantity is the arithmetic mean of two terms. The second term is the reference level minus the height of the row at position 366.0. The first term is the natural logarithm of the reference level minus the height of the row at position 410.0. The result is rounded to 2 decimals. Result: -0.92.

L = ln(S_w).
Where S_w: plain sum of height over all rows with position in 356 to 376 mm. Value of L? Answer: 3.92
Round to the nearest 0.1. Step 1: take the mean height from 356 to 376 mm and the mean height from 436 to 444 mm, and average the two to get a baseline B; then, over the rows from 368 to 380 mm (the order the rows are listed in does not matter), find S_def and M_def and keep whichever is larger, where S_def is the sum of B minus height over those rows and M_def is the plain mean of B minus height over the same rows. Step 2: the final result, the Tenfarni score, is 0.7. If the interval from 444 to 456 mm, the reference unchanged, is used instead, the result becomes -0.2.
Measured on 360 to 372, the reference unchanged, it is 0.8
